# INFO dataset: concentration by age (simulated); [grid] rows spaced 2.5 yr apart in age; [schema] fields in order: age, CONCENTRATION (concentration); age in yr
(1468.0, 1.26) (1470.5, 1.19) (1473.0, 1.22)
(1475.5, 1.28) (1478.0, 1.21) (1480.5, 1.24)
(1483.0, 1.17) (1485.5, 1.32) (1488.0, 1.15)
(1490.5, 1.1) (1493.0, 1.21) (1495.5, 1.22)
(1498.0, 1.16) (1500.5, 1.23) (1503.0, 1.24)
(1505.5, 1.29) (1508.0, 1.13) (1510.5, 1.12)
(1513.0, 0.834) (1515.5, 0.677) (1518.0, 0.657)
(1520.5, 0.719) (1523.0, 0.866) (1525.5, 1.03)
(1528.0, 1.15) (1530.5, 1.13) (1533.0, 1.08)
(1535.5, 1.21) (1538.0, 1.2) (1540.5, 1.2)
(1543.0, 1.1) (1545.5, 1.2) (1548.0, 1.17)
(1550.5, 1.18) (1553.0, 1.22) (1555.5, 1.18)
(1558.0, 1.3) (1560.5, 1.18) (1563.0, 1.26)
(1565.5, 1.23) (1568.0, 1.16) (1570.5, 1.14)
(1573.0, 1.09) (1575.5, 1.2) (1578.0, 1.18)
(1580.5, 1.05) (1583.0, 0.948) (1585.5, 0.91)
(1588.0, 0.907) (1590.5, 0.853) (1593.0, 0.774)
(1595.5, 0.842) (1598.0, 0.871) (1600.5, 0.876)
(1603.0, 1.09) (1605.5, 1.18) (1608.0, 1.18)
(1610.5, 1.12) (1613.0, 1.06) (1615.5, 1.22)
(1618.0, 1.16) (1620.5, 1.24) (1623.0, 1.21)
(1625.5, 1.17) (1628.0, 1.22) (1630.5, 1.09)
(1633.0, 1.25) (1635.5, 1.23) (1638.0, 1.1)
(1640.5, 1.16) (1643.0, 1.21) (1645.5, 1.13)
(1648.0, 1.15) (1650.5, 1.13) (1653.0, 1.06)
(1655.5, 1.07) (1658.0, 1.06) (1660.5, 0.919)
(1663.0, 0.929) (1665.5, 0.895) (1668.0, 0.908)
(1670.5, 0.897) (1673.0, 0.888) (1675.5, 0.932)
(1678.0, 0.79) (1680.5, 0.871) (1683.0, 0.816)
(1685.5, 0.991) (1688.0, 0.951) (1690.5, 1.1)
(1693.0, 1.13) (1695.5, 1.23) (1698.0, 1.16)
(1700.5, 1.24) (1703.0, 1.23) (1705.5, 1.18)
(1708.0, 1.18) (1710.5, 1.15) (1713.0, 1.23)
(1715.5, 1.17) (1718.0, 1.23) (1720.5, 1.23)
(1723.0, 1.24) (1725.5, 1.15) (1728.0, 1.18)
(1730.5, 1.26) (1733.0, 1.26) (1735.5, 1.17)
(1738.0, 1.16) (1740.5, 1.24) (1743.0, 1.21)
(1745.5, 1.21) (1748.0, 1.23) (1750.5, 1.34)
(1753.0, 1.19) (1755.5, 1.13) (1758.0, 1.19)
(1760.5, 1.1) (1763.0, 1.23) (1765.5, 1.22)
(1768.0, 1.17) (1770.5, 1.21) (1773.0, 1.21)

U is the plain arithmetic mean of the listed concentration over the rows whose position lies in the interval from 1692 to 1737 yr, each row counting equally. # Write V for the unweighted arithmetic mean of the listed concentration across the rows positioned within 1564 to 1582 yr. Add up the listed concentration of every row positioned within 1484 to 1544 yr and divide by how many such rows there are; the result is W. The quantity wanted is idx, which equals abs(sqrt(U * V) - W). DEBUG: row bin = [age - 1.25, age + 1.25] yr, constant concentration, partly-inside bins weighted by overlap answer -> 0.09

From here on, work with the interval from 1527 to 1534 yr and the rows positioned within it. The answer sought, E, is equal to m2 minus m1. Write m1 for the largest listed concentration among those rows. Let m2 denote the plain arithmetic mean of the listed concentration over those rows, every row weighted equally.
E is -0.030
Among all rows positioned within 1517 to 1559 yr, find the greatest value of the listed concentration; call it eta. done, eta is 1.3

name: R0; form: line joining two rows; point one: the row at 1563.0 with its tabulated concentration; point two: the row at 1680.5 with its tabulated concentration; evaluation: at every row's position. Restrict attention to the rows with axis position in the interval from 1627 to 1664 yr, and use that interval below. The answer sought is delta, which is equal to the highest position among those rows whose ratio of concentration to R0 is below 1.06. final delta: 1663.0 yr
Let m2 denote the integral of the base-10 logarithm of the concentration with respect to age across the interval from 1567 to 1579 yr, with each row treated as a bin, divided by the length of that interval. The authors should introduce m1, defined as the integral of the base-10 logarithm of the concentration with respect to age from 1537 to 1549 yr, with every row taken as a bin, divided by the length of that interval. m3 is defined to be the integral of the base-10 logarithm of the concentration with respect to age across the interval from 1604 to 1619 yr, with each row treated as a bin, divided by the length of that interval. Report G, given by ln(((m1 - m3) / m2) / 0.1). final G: 0.3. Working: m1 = 0.069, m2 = 0.06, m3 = 0.06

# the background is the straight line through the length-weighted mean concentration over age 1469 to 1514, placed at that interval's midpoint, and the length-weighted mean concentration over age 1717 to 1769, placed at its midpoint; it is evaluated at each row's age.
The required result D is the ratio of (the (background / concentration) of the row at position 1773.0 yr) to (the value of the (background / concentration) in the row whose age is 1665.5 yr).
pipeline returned 0.75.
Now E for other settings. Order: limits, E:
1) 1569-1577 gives -0.057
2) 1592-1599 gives -0.042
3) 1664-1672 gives -0.008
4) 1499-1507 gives -0.037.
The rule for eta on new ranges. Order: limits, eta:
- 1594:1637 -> 1.25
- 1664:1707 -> 1.24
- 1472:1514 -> 1.32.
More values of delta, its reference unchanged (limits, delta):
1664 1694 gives 1683.0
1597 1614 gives 1613.0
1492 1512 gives 1510.5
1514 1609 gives 1605.5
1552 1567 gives 1565.5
